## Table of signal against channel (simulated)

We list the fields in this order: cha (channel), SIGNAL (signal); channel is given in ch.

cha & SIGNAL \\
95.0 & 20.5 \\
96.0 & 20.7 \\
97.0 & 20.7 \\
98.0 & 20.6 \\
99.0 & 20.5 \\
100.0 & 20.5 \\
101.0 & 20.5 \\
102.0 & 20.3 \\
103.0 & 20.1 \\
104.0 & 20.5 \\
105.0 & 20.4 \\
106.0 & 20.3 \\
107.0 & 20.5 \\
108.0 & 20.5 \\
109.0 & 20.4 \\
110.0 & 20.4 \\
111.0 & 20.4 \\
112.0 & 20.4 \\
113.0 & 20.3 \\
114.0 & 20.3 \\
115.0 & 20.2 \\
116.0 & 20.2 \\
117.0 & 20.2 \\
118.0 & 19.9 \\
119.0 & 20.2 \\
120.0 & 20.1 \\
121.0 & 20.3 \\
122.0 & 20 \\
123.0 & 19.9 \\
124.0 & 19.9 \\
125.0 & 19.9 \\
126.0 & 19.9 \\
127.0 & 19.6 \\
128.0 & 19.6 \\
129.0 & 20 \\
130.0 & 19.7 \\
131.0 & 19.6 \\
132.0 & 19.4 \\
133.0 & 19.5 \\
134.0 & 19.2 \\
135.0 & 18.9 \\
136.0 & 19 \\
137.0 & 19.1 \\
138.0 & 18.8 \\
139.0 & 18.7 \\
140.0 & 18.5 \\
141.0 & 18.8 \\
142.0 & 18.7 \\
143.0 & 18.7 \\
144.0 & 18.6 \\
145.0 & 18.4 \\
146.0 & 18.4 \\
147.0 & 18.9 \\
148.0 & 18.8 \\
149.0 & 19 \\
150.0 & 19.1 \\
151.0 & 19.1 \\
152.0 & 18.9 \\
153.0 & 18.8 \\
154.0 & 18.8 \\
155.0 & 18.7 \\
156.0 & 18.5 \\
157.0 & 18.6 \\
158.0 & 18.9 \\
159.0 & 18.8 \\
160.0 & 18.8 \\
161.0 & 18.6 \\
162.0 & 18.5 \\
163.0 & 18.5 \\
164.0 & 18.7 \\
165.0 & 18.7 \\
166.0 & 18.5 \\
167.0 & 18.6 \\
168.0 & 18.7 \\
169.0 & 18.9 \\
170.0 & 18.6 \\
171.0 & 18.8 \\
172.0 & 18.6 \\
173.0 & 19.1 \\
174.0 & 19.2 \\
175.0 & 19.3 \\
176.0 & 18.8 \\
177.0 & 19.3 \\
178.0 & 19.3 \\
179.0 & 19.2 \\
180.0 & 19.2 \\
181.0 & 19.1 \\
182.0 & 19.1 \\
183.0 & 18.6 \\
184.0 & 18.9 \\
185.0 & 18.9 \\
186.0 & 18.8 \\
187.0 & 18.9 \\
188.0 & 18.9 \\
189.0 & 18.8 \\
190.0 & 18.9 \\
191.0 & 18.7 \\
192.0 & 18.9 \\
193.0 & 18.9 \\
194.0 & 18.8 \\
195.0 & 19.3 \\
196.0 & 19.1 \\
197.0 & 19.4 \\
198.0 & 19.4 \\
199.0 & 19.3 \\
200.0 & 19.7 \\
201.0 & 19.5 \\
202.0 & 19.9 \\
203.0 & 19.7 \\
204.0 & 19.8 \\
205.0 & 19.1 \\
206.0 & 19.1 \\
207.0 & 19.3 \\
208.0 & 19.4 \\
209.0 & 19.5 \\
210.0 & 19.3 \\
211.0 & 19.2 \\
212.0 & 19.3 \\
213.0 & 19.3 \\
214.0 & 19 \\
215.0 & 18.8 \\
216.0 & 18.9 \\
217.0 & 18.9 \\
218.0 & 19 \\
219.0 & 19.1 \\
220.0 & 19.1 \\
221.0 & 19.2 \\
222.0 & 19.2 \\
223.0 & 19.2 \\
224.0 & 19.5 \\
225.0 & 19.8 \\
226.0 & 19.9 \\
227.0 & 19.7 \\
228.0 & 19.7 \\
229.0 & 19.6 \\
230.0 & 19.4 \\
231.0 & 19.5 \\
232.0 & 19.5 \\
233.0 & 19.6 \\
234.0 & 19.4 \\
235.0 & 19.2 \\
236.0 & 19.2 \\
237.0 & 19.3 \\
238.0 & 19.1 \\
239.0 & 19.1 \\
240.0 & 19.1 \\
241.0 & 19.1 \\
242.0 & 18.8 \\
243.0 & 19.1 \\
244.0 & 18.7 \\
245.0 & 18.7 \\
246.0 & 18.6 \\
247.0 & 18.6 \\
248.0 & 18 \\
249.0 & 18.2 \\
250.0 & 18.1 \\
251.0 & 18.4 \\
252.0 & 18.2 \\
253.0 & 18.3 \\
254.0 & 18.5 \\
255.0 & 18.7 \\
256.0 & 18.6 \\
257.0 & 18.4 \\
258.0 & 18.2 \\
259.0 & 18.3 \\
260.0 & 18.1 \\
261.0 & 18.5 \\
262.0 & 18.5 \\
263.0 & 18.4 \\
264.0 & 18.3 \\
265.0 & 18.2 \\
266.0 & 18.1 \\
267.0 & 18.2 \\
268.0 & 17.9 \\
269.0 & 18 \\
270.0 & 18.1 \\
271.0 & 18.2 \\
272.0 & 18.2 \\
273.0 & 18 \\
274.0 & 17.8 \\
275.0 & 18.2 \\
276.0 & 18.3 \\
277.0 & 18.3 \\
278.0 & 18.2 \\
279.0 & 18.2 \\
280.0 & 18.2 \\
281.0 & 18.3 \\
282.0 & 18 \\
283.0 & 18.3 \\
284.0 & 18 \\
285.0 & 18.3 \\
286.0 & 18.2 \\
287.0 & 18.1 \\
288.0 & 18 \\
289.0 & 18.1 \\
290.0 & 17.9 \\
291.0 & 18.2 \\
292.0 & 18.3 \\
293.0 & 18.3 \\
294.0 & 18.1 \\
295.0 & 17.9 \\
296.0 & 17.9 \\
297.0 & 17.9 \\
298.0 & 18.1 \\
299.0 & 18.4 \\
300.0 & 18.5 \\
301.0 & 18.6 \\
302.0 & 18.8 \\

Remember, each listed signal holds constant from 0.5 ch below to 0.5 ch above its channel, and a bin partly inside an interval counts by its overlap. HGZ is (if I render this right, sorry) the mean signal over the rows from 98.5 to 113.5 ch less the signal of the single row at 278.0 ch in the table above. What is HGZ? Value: 2.2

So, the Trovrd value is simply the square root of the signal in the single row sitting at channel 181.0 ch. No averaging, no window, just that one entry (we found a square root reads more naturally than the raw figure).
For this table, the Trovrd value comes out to 4.37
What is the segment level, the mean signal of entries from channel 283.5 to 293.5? 18.1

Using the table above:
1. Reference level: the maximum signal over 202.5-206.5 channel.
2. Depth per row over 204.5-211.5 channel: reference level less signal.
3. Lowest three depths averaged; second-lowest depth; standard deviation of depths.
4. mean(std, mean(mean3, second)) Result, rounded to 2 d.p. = 0.27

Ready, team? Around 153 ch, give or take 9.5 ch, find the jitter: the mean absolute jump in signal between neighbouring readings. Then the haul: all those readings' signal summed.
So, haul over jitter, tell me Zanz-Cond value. 2565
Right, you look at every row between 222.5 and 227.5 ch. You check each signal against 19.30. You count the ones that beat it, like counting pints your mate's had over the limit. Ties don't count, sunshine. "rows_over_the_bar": 4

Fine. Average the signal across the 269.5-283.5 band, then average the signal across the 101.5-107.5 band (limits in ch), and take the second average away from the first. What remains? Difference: -2.2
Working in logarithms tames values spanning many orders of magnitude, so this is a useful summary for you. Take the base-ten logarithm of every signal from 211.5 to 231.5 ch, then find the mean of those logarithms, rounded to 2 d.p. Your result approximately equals 1.29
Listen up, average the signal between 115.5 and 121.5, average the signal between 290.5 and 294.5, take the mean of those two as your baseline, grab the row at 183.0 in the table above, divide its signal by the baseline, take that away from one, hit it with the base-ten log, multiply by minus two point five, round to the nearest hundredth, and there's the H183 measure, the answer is 3.79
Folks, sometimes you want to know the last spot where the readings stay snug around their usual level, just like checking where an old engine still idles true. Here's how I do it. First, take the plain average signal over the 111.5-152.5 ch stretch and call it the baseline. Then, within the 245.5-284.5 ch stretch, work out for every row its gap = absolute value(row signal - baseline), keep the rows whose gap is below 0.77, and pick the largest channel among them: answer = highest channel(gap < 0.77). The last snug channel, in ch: 255.0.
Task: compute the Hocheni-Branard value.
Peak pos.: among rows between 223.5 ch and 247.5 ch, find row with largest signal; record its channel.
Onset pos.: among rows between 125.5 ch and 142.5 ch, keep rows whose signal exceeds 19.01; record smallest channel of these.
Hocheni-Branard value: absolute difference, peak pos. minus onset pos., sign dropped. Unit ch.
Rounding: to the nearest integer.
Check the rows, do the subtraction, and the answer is 100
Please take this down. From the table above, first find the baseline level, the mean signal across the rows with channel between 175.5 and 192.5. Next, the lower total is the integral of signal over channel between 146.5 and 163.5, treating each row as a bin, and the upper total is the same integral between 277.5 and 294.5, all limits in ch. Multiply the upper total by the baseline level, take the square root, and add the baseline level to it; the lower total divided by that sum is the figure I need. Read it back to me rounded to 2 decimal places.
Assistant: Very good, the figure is 3.34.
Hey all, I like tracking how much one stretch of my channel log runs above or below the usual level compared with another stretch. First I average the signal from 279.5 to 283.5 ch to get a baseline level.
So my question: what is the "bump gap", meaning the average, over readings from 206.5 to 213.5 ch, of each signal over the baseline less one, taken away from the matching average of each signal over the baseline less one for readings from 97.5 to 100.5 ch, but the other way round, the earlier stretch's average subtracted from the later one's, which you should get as -0.07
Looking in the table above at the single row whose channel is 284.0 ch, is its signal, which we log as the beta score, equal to 18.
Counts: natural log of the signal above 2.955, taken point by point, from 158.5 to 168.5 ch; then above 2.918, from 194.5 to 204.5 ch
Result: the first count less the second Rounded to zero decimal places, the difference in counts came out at -10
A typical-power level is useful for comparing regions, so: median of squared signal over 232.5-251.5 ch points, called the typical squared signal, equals 365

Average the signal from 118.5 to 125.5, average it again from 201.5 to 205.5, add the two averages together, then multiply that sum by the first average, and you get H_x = 795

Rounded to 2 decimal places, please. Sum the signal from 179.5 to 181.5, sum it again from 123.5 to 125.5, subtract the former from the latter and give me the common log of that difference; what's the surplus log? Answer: 0.18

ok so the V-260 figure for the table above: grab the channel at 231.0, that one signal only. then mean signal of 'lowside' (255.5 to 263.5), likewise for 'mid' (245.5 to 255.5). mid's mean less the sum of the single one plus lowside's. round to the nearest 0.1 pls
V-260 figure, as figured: -19.5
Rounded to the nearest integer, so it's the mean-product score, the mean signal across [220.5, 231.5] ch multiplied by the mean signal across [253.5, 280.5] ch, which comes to 356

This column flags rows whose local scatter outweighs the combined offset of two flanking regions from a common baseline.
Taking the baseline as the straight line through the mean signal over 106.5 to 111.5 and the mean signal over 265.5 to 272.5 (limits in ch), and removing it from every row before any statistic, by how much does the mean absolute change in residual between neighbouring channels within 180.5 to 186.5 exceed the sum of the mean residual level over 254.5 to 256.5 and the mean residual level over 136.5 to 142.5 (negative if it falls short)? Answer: 1.1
